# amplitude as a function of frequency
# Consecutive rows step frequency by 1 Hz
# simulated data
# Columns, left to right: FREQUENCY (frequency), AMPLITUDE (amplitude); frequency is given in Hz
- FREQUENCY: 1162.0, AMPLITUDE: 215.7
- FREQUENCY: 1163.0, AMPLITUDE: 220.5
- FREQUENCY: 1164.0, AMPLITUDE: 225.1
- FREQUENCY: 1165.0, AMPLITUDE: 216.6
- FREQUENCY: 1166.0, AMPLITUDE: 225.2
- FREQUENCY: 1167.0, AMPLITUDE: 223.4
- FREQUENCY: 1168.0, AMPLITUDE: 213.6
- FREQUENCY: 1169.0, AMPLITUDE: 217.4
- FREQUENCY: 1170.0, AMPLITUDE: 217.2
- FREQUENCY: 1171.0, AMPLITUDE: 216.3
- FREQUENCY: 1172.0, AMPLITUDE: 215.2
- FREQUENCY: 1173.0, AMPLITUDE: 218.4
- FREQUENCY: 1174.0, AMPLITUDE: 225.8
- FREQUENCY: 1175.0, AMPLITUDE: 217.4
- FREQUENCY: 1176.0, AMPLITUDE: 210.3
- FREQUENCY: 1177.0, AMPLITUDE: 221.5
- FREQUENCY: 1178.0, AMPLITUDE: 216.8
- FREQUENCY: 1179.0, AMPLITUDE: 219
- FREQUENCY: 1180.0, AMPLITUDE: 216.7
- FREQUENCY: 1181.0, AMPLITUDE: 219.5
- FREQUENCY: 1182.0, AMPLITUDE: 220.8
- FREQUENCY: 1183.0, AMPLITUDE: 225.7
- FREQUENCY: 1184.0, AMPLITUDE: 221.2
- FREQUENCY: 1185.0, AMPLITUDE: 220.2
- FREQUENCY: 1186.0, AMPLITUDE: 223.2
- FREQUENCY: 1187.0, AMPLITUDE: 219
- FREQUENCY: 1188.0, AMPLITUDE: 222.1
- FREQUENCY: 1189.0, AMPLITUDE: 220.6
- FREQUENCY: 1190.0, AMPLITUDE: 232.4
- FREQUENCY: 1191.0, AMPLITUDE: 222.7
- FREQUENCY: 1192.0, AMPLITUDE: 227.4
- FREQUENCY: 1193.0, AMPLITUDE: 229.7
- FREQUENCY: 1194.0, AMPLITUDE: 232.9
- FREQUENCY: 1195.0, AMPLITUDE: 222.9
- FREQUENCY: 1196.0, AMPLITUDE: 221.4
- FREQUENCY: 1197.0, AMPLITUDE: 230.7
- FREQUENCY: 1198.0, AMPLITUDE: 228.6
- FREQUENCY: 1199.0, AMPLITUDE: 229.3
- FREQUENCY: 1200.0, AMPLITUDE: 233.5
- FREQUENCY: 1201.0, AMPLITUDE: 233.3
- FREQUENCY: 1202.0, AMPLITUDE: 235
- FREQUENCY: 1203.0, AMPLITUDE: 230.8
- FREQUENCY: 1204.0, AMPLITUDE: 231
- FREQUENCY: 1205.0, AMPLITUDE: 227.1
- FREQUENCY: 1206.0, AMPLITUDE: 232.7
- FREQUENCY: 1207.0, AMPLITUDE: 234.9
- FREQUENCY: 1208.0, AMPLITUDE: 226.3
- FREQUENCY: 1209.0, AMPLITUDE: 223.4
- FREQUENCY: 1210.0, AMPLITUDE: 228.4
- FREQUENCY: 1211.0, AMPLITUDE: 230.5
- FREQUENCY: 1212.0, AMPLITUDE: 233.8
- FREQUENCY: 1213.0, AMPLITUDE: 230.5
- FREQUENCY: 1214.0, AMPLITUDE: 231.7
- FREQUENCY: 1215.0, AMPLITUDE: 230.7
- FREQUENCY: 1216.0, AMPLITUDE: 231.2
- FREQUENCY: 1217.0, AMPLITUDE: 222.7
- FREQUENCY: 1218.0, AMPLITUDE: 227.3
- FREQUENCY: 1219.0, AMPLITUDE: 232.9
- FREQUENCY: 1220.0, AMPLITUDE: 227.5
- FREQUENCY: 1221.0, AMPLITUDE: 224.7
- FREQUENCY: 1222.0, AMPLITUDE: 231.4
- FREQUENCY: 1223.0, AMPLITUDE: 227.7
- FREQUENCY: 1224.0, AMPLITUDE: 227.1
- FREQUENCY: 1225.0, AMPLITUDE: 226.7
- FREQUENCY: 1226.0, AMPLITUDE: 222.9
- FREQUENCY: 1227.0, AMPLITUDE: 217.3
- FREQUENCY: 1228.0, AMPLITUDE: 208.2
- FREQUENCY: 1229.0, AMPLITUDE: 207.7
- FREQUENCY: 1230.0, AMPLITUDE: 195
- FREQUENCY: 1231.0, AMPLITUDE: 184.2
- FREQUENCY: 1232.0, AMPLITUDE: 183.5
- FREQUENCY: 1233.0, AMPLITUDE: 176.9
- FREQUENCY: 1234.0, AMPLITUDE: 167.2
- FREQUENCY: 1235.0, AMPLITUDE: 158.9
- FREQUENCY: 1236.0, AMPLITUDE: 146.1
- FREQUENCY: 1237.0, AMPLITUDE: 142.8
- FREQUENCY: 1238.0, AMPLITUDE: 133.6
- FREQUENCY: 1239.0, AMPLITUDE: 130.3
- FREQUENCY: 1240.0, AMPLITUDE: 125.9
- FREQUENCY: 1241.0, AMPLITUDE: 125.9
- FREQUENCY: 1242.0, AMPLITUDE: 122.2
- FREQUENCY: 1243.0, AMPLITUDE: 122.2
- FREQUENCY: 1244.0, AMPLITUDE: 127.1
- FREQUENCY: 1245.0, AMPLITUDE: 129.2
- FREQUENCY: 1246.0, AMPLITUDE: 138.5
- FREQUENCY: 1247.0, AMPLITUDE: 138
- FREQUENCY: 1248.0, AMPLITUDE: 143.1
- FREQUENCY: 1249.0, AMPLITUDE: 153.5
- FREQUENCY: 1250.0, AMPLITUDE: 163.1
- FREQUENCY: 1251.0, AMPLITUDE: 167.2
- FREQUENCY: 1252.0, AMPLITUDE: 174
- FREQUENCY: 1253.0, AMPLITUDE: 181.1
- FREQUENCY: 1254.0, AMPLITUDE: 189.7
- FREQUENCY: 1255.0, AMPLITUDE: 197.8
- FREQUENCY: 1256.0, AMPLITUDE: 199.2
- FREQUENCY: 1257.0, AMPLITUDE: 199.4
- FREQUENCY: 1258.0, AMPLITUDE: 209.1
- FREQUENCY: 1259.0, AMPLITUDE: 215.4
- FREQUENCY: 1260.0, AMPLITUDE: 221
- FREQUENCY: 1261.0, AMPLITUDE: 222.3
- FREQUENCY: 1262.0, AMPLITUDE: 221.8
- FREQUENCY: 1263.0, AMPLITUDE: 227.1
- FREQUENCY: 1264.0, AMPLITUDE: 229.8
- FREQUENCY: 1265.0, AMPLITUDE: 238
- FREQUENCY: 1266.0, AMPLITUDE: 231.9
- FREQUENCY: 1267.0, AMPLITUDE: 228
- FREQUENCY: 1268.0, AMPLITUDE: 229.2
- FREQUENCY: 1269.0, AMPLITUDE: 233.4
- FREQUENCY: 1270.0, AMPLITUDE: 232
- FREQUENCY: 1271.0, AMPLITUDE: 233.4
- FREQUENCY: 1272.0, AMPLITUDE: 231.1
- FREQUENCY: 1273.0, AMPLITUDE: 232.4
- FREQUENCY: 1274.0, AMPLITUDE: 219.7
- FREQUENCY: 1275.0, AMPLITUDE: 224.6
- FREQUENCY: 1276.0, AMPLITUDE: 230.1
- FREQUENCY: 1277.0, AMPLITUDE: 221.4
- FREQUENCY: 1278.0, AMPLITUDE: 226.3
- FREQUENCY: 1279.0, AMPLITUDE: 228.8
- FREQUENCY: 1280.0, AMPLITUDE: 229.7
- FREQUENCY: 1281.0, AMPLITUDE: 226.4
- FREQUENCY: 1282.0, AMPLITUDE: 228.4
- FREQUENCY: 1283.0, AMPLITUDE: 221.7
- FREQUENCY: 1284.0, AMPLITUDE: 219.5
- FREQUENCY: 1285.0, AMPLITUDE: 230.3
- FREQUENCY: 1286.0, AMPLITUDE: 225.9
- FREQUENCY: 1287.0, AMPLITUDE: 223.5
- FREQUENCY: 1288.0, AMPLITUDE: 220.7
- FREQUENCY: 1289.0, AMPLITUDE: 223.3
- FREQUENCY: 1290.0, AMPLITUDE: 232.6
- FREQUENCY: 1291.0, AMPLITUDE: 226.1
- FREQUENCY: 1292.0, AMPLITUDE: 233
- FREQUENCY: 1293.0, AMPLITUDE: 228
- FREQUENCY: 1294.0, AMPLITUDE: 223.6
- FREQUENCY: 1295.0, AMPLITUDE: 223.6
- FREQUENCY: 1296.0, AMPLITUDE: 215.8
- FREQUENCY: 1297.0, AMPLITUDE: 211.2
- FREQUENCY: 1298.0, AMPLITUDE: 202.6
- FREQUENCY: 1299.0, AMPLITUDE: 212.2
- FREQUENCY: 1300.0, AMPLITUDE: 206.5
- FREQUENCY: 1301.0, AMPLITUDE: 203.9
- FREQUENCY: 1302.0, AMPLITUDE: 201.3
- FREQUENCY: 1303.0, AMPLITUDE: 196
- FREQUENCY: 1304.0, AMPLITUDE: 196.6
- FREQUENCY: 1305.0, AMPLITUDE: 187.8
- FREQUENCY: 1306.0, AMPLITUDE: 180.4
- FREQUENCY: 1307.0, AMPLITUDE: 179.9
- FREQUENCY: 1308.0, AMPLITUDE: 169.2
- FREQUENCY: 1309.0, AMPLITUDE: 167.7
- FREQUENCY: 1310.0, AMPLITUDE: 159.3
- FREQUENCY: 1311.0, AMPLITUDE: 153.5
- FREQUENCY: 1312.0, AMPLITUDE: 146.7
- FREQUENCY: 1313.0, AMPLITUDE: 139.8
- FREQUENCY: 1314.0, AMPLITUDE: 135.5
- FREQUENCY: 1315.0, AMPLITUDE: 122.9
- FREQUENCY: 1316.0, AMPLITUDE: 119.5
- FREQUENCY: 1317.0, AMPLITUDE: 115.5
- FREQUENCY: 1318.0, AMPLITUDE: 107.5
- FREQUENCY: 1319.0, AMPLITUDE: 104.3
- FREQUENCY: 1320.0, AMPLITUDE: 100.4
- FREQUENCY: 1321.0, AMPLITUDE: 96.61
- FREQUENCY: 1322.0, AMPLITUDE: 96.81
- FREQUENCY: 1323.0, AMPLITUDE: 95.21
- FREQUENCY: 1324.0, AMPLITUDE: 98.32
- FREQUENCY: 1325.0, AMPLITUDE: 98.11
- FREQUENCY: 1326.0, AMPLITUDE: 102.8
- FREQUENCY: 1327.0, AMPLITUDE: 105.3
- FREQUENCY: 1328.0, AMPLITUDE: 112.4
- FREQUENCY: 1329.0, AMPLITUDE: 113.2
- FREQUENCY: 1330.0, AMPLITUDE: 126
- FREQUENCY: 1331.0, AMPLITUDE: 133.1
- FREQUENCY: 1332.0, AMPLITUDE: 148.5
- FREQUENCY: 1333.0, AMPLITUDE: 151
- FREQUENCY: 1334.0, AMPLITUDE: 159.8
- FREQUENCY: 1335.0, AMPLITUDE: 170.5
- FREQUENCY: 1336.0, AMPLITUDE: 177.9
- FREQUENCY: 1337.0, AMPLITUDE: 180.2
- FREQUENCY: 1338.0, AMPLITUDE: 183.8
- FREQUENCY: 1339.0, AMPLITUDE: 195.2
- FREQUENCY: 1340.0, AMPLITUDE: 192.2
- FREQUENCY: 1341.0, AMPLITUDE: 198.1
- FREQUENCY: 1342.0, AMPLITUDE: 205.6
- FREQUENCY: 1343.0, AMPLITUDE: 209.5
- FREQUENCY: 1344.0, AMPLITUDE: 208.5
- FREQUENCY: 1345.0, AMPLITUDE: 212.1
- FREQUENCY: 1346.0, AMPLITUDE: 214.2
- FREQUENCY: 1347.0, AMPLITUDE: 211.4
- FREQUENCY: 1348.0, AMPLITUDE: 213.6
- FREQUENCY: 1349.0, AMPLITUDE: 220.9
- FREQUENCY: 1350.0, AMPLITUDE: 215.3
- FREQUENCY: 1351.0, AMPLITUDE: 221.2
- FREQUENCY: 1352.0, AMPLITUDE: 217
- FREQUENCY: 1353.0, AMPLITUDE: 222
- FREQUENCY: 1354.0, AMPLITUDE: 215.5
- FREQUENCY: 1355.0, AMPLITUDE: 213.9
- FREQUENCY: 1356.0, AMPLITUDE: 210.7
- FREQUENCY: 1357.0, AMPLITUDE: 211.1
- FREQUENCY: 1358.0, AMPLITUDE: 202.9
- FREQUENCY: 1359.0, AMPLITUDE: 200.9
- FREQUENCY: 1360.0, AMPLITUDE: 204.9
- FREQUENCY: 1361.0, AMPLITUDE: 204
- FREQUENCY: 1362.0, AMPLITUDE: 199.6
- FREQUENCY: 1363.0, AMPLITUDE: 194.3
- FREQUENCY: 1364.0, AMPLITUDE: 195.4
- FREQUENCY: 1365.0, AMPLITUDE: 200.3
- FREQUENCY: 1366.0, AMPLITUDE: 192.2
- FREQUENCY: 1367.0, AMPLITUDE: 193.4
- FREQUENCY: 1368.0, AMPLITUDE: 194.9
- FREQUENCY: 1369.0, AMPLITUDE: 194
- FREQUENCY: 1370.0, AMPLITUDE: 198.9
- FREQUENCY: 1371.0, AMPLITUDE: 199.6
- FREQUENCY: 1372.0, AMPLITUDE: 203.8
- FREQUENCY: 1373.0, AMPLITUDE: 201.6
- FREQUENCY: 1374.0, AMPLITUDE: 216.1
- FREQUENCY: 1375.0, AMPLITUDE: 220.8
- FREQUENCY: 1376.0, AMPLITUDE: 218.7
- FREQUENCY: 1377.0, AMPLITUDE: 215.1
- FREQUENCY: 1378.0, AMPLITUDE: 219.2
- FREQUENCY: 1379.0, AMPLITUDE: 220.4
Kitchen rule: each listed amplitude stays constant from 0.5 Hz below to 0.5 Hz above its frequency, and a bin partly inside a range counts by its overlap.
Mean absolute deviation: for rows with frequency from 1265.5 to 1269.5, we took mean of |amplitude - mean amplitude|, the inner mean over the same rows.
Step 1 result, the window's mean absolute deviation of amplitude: 2.0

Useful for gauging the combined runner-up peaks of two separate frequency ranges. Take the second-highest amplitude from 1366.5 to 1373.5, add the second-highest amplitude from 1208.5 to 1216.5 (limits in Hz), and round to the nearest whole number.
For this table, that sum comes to 433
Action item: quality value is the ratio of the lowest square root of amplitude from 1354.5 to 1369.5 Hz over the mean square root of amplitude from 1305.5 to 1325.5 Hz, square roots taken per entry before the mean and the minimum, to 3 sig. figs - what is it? 1.23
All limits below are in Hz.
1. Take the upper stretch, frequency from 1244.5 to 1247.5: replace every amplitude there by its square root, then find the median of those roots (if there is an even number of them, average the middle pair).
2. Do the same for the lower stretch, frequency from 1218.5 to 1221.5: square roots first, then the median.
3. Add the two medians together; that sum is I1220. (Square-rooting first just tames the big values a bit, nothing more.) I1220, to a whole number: 27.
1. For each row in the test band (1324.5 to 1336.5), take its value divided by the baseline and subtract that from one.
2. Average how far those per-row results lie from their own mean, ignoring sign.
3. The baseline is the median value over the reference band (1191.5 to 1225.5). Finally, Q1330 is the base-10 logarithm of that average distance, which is -1.0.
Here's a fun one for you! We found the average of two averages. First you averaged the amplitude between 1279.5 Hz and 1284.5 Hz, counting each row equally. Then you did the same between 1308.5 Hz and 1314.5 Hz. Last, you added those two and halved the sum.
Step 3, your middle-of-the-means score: 188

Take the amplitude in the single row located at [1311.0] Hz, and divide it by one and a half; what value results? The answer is 102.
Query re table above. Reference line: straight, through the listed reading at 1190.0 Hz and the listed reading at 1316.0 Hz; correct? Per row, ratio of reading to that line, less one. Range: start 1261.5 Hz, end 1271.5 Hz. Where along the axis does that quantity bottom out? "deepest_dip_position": 1262.0 Hz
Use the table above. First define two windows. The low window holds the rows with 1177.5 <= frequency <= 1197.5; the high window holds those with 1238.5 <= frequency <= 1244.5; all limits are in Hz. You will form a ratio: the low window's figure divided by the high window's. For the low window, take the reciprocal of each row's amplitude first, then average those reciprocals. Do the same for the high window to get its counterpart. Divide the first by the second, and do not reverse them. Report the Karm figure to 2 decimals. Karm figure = 0.56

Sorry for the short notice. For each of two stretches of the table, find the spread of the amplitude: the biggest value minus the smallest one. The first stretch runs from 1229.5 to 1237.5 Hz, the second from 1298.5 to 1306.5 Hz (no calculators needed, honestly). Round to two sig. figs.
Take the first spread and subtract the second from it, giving 20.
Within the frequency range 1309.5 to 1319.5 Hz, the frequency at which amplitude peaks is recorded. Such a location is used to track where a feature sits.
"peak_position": 1310.0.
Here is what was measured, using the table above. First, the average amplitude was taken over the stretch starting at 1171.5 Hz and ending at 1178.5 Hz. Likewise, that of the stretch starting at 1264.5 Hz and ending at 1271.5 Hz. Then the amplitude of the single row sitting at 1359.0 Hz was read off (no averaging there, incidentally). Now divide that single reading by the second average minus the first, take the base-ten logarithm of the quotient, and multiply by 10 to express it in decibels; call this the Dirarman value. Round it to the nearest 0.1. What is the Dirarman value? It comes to 11.5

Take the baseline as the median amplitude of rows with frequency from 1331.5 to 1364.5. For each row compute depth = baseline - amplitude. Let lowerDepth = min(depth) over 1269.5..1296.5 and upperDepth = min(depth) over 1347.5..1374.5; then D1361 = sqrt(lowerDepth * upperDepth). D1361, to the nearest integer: 22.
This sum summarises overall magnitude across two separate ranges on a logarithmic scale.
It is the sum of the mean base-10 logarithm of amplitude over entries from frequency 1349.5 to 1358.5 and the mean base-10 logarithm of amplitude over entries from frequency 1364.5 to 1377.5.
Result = 4.64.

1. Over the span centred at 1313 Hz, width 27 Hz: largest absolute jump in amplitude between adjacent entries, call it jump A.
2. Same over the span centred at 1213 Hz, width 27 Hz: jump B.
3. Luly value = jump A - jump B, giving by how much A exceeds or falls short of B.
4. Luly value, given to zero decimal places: 4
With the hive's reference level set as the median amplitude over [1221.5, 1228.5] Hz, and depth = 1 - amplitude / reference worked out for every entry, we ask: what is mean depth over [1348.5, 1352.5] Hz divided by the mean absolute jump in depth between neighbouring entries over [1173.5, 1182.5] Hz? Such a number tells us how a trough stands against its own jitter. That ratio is 2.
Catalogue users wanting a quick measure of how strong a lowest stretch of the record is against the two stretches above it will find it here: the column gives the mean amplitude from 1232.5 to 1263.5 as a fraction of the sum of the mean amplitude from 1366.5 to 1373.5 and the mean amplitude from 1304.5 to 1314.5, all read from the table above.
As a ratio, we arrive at 0.46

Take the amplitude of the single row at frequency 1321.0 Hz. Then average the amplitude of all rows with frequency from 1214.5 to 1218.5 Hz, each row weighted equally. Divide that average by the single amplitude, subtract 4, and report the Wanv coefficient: -1.6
